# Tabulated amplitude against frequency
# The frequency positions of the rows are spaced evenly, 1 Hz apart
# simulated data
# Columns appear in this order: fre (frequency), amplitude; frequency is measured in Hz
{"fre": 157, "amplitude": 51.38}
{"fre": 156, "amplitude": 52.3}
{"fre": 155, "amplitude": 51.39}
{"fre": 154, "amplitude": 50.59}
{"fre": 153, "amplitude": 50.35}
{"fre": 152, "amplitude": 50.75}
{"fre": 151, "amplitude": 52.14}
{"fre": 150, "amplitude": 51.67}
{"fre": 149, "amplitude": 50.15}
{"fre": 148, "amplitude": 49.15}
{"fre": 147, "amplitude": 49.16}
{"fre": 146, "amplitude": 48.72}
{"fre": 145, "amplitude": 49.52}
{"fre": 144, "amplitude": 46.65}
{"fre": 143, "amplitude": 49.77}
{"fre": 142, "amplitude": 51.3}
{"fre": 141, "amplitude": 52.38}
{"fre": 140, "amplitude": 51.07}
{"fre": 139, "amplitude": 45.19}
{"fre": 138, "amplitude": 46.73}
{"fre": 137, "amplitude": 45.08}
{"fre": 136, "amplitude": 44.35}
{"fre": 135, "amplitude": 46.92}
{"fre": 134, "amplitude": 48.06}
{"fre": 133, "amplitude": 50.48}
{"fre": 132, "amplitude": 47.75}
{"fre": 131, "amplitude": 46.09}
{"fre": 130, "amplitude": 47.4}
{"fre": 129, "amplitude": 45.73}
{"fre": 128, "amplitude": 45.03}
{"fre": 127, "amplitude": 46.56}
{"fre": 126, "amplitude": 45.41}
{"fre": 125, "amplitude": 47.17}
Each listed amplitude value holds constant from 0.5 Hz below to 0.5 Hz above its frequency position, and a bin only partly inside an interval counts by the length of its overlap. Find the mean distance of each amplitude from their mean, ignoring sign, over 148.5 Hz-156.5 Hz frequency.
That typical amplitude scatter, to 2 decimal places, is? 0.71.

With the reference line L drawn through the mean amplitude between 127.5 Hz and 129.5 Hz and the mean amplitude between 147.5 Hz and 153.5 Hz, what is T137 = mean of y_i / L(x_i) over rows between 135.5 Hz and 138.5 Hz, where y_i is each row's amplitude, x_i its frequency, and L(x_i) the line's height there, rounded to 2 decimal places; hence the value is 0.96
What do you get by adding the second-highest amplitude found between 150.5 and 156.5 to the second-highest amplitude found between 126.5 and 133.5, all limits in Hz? 100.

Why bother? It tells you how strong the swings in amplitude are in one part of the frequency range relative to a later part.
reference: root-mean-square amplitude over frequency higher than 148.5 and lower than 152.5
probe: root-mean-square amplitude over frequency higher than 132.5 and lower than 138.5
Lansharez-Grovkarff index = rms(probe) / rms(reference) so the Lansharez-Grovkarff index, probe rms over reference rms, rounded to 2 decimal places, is 0.92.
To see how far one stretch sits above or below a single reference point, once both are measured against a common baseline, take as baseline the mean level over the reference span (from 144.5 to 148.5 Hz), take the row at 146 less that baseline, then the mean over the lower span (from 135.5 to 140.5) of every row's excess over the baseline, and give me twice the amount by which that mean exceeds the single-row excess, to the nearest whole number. -4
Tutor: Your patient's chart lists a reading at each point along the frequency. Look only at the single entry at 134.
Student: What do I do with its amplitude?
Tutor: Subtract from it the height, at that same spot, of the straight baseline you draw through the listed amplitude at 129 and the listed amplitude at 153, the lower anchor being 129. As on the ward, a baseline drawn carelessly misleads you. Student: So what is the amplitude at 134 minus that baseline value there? 1.4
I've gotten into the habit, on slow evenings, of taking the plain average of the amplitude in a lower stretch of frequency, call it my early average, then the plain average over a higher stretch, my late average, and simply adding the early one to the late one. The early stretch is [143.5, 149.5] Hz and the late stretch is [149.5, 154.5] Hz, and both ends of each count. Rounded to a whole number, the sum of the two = 100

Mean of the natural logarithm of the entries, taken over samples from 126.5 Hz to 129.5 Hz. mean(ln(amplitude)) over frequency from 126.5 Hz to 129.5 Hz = 3.82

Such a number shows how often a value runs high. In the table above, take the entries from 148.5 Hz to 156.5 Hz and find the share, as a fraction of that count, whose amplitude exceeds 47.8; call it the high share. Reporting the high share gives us 1.00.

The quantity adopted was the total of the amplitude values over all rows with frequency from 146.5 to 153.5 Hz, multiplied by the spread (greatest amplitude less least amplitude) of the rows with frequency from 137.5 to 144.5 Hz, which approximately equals 2541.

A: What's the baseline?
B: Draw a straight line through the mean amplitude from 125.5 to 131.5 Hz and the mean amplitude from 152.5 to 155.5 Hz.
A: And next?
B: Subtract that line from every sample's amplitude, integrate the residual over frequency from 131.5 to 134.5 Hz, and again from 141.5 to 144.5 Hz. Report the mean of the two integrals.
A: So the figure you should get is 4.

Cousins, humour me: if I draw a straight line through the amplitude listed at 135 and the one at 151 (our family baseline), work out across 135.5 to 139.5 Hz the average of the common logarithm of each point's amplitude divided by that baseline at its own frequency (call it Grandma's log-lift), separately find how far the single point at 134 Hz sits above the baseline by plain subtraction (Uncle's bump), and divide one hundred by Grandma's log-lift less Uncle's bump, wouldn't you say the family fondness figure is -67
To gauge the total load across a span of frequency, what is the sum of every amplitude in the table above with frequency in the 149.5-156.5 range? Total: 359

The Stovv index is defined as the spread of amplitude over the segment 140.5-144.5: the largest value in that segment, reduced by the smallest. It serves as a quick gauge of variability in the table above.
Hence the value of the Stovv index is 6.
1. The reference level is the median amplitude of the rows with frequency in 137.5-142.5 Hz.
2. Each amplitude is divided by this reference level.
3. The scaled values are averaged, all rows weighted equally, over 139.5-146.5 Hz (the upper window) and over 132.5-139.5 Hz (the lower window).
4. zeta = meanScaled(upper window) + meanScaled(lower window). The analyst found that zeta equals 1.89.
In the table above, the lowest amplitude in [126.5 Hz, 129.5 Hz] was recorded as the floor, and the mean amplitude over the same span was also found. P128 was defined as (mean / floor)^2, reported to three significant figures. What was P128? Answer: 1.03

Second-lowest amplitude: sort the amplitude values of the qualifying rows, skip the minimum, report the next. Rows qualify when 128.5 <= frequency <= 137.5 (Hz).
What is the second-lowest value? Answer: 45.08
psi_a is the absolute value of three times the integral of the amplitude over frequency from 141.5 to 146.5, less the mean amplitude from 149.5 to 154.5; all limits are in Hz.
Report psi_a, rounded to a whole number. 687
